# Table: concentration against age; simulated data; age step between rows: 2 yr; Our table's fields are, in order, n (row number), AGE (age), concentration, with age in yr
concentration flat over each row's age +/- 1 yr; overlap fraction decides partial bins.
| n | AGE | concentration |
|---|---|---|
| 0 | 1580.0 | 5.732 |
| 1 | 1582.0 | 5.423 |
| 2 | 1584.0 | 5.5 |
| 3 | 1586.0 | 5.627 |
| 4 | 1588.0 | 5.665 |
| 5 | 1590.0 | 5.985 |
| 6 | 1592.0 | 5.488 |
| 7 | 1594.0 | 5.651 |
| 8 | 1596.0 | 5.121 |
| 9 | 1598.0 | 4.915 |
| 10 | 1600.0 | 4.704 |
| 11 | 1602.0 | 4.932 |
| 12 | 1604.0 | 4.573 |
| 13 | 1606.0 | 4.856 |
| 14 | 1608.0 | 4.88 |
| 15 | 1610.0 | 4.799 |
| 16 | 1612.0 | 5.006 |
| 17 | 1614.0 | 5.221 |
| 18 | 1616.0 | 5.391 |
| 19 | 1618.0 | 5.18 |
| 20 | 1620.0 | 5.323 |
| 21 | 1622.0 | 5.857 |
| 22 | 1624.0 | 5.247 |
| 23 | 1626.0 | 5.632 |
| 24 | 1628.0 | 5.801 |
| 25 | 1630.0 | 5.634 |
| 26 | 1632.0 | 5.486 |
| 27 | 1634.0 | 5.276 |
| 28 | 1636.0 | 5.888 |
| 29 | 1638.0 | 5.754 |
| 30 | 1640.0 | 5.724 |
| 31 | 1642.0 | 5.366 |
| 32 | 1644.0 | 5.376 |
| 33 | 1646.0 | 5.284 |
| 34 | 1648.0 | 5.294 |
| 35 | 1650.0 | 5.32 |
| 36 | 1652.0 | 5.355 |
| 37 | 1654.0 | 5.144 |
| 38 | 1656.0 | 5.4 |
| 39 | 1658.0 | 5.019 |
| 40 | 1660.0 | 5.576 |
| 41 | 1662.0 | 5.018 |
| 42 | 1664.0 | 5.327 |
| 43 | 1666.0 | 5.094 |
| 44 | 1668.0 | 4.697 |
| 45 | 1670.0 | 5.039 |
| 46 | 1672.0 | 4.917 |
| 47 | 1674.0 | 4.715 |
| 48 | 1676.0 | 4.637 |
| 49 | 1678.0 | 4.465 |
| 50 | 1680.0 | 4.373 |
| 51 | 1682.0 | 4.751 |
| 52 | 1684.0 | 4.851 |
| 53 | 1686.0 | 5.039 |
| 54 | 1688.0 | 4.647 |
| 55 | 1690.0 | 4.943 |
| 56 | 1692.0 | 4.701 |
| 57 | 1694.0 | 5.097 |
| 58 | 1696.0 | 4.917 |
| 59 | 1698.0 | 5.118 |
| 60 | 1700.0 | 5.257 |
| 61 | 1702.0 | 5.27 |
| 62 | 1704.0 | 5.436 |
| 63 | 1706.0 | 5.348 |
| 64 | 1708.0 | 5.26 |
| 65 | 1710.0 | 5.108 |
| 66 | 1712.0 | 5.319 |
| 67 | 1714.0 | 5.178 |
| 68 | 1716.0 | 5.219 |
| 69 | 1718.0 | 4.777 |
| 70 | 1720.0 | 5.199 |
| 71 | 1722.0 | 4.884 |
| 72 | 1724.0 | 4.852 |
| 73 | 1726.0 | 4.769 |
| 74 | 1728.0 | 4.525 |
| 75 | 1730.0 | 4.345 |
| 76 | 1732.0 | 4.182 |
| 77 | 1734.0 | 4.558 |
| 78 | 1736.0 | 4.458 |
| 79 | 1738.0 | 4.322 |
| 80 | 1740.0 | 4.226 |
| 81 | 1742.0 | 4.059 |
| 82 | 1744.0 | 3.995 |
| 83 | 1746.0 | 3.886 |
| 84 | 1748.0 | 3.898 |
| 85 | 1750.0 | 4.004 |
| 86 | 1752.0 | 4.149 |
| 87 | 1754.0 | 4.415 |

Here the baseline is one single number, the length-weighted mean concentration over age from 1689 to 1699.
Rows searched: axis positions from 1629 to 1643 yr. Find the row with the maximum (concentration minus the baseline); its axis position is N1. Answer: 1636.0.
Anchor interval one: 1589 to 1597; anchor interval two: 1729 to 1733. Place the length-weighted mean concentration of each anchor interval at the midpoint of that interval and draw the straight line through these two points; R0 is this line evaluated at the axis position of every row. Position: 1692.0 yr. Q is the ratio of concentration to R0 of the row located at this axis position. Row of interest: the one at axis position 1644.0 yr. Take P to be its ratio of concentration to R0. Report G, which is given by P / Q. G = 1.04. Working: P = 1.06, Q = 1.02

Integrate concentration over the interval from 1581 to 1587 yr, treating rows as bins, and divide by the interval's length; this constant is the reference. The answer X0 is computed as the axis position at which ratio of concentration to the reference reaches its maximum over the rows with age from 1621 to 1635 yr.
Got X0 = 1622.0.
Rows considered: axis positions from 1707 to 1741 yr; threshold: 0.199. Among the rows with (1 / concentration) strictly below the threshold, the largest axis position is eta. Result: 1720.0 yr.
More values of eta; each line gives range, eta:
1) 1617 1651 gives 1650.0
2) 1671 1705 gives 1704.0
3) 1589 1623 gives 1622.0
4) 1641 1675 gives 1670.0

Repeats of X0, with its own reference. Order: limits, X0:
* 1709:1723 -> 1712.0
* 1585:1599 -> 1590.0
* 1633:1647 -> 1636.0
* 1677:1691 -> 1686.0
